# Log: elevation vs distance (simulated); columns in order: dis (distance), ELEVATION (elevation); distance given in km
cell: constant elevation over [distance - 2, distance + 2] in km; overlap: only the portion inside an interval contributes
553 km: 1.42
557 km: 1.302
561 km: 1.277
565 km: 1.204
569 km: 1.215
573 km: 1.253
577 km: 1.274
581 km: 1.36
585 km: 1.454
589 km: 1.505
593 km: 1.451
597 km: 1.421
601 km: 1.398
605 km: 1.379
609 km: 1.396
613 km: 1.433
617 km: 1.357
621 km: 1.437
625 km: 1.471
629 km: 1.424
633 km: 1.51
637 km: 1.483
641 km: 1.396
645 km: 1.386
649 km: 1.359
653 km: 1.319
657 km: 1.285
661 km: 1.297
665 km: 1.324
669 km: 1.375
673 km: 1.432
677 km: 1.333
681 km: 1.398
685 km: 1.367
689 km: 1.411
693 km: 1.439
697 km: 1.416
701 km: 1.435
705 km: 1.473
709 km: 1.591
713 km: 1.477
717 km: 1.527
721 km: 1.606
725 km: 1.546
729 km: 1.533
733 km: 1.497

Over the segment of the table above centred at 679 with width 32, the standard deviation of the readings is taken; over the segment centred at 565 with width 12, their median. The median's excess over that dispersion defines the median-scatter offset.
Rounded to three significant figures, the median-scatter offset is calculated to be 1.17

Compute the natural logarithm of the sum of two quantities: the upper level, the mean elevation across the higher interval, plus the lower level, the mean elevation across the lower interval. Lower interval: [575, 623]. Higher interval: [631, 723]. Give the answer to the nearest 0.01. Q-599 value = 1.04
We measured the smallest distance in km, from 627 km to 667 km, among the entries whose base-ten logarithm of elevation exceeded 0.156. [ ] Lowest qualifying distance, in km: 633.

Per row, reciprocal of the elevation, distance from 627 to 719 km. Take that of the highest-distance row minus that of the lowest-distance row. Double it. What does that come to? -0.095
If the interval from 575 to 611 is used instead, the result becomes -0.137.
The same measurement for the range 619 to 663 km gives 0.150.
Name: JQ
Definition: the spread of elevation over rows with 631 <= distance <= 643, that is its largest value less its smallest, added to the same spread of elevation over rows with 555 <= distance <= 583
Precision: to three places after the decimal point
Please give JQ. 0.270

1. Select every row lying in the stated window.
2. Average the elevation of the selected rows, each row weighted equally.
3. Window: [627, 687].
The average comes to 1.38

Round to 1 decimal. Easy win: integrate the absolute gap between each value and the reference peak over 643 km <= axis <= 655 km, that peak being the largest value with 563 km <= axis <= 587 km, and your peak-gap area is 1.2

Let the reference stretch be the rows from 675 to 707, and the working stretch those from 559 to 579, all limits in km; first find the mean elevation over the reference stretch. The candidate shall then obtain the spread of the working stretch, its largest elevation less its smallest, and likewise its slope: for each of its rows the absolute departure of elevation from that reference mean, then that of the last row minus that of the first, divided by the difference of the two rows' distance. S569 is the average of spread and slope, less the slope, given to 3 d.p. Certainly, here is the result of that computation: 0.036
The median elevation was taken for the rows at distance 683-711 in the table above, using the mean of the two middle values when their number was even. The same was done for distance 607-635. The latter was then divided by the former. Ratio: 1.00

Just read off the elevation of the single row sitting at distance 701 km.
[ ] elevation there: 1.435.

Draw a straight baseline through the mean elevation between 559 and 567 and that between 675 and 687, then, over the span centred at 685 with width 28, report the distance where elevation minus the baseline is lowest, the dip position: 677 km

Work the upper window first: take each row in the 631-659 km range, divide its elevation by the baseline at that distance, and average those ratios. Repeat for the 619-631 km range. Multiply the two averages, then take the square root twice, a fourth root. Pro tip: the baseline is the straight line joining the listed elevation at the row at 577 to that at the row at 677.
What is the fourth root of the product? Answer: 1.04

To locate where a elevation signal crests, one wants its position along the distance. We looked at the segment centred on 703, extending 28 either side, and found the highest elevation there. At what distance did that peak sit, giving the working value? 721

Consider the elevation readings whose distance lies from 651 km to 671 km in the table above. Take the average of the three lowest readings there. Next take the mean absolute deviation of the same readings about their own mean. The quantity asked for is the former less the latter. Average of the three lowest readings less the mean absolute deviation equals 1.28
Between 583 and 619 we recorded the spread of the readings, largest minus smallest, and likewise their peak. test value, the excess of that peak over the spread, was 1.36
